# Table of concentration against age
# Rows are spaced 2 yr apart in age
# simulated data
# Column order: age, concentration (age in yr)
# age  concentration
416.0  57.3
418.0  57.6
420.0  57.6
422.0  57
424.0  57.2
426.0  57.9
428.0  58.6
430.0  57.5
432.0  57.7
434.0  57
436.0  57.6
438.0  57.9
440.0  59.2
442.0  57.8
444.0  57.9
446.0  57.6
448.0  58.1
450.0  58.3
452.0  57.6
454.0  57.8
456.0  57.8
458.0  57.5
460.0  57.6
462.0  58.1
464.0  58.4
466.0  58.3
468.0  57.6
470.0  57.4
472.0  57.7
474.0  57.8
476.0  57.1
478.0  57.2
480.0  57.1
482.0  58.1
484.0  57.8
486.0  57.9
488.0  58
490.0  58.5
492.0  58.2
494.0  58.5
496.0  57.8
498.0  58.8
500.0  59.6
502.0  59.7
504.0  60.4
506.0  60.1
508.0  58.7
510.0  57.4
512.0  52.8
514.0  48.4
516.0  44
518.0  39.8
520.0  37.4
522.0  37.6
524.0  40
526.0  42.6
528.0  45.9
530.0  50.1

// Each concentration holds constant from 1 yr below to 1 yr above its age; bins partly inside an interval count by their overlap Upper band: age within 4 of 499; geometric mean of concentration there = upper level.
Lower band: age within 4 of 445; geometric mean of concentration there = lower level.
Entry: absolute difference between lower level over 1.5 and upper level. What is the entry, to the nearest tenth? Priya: 20.4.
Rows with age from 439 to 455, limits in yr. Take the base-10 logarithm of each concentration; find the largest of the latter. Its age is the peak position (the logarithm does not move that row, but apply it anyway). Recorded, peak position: 440.0 yr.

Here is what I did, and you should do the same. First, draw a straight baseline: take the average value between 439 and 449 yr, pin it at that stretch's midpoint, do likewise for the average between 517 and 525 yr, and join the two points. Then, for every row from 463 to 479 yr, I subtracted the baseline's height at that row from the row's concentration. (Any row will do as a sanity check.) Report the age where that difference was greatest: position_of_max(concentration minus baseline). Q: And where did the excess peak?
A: 478.0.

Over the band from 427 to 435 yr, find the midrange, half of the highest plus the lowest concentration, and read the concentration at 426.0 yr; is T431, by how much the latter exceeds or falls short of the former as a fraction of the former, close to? 0.002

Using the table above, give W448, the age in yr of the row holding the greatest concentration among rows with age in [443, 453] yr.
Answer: 450.0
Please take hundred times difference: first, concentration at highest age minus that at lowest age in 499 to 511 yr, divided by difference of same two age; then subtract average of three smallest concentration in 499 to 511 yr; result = -5879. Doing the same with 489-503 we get -5807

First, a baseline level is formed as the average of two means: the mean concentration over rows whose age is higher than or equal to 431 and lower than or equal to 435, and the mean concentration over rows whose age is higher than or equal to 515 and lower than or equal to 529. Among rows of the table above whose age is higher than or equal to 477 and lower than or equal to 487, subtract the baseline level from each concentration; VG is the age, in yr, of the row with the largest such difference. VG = 482.0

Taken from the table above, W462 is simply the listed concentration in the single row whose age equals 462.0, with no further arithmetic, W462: 58.1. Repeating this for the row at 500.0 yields 59.6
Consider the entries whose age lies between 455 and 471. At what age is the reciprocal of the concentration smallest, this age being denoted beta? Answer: 464.0 yr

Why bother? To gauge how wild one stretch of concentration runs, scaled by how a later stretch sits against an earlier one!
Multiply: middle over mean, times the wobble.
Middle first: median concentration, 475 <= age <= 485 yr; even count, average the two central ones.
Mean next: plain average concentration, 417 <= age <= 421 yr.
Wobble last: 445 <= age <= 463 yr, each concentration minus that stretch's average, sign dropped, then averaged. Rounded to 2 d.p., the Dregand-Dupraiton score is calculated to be 0.23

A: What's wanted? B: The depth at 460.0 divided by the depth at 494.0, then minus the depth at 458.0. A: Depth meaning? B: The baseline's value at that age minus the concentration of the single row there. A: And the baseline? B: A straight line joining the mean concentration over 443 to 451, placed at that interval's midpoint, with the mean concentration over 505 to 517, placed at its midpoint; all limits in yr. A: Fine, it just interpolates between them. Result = 0.42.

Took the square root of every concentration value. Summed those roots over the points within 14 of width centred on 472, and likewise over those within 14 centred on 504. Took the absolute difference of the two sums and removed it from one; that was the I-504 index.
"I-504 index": 0.24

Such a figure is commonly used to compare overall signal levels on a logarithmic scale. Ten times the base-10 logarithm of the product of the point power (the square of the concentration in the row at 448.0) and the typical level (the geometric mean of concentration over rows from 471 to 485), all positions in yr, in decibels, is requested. 52.9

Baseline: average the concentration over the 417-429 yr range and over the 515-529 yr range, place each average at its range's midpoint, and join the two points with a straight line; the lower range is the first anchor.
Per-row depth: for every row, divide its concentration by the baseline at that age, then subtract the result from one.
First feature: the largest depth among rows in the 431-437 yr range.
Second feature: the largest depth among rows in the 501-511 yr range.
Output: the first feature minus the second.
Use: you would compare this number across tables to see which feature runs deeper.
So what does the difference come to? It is 0.31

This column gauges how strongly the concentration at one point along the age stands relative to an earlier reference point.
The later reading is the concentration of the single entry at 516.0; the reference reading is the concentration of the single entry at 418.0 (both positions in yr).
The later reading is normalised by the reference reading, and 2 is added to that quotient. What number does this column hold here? 2.76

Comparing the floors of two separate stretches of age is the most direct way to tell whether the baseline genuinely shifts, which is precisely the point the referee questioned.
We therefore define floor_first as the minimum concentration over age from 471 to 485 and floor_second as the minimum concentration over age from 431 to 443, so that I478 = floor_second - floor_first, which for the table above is -0.10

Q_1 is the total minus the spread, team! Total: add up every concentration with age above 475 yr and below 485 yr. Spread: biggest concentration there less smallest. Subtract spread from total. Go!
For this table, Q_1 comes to 286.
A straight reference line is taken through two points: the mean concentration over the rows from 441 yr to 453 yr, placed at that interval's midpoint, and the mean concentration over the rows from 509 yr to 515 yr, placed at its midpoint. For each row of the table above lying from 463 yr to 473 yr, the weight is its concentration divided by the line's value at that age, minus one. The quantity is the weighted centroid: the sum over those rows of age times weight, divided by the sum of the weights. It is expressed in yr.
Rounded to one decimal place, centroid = 467.8 yr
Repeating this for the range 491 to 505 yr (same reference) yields 498.9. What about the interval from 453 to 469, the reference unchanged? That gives 463.0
